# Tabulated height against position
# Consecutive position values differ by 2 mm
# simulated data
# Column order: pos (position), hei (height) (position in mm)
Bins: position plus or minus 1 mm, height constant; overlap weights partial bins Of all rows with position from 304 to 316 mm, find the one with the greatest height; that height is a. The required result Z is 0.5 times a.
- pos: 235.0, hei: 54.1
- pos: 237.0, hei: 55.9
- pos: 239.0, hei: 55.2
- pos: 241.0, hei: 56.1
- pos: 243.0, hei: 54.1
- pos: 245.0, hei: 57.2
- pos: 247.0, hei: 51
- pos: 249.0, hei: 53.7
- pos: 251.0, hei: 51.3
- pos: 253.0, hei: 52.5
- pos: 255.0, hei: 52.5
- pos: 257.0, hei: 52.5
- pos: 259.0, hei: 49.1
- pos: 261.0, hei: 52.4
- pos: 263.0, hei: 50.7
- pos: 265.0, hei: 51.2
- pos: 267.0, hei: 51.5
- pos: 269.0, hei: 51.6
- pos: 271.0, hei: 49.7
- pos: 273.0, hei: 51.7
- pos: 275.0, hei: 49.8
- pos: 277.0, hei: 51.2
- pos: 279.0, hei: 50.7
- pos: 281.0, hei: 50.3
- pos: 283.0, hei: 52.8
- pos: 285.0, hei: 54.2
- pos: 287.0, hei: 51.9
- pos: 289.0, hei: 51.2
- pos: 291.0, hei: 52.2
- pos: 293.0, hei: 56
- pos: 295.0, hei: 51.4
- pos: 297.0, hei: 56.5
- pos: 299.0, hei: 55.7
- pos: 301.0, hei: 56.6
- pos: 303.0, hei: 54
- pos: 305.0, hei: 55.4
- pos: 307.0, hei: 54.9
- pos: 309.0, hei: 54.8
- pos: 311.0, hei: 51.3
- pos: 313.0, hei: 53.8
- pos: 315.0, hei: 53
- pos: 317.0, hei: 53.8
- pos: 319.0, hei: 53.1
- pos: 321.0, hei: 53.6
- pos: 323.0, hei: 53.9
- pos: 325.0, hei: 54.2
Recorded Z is 27.7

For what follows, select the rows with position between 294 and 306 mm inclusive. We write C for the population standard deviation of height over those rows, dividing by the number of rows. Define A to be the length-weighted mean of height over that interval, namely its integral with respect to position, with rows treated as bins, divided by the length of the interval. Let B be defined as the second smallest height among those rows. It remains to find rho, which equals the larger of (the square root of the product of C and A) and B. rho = 54.0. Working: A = 54.9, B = 54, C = 1.8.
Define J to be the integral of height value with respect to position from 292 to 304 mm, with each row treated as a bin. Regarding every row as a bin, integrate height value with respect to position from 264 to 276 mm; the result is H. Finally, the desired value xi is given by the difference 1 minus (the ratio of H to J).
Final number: 0.07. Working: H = 611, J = 660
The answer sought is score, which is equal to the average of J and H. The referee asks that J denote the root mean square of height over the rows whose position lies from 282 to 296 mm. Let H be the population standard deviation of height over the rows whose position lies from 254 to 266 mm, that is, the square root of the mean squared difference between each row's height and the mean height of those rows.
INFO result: 27.04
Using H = 1.2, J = 52.8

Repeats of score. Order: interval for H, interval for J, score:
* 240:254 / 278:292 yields 27.04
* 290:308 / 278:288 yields 26.88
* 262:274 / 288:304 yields 27.47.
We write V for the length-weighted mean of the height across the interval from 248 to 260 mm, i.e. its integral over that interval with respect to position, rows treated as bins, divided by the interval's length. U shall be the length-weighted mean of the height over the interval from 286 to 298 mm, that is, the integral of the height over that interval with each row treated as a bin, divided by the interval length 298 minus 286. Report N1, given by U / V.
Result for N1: 1.02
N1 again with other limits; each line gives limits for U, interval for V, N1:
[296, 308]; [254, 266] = 1.08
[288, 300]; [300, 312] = 0.99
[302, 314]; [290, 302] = 0.99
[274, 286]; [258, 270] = 1.01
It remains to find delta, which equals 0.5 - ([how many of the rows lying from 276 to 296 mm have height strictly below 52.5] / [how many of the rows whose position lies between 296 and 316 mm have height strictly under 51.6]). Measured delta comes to -6.5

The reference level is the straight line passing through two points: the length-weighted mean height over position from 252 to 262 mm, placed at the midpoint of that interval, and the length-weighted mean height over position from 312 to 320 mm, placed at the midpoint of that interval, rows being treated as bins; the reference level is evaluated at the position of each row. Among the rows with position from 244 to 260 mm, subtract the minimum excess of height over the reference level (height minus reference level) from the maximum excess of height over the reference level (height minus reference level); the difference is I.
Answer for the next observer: 8.5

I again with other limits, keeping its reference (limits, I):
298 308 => 2.7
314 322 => 0.8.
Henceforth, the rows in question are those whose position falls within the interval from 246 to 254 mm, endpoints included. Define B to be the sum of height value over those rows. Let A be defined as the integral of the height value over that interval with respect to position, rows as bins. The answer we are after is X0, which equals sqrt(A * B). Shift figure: 295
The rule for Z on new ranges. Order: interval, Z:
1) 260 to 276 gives 26.2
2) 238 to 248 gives 28.6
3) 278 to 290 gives 27.1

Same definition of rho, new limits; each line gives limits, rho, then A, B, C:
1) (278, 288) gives 50.7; 52.0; 50.7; 1.4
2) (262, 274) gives 50.7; 51.1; 50.7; 0.7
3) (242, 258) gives 51.3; 53.1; 51.3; 1.8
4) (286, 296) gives 51.4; 52.5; 51.4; 1.8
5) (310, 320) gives 53.0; 53.0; 53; 0.9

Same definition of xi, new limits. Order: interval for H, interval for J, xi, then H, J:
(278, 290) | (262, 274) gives -0.02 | 622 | 613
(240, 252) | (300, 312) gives 0.01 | 647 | 654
